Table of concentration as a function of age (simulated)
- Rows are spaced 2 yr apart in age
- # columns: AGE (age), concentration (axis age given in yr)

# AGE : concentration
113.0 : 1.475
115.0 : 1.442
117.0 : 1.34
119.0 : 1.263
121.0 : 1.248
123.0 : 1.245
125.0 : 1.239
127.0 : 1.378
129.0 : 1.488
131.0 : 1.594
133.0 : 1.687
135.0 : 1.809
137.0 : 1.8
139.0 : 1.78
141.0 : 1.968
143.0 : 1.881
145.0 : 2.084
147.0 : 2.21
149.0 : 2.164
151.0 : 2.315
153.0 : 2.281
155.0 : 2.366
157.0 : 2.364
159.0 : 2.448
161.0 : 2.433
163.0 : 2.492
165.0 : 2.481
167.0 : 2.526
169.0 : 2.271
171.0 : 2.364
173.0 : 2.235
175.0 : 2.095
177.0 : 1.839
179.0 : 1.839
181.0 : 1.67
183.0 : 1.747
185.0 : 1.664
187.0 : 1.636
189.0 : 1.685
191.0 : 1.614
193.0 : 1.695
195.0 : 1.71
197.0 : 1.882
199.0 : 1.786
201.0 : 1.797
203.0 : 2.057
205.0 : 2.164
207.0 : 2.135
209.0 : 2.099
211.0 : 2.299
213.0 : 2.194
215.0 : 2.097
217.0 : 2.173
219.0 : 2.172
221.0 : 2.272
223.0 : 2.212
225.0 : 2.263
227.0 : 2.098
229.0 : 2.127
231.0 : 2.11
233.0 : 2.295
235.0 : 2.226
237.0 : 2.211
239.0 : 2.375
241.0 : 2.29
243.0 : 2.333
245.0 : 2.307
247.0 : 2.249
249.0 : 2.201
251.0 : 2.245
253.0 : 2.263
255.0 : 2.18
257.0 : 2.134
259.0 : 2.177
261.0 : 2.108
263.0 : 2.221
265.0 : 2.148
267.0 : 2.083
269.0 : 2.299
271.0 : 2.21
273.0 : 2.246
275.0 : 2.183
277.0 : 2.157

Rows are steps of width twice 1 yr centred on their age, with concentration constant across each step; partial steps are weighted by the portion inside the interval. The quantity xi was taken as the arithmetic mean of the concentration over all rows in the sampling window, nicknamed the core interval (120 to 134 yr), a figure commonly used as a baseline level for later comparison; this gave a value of 1.4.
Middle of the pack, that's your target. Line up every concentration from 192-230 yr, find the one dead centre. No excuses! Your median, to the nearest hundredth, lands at 2.13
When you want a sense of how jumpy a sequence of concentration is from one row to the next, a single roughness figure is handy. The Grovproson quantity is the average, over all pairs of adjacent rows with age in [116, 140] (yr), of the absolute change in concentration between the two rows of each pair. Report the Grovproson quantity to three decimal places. 0.064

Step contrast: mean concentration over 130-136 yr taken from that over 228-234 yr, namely 0.5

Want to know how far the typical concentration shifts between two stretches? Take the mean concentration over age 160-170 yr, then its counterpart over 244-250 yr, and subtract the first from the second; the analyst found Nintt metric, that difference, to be -0.2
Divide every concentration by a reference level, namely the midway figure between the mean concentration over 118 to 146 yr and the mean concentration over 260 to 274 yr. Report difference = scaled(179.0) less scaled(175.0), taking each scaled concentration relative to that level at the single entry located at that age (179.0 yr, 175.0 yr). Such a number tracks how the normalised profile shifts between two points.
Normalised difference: -0.14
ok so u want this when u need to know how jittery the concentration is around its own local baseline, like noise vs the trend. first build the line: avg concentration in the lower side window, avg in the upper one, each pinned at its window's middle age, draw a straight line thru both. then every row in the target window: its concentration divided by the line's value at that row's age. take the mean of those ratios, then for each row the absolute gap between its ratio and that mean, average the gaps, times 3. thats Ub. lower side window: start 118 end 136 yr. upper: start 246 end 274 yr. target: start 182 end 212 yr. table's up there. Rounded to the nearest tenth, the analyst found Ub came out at 0.2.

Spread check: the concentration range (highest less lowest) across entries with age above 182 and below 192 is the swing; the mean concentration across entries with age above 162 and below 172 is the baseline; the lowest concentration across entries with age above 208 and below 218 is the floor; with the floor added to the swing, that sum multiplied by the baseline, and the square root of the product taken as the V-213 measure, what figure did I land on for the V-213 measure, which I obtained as 2.33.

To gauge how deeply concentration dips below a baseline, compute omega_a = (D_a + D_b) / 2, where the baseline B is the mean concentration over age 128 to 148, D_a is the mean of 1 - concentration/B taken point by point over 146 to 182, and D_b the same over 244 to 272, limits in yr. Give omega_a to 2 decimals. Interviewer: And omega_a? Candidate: -0.21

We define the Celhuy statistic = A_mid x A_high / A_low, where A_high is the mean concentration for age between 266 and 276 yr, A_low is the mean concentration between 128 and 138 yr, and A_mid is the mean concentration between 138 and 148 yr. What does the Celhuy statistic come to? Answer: 2.6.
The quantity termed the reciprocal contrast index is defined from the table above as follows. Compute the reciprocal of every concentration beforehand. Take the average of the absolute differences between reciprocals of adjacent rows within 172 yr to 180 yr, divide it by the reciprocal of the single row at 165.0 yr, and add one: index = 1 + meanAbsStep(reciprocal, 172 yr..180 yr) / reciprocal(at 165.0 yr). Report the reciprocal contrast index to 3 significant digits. 1.08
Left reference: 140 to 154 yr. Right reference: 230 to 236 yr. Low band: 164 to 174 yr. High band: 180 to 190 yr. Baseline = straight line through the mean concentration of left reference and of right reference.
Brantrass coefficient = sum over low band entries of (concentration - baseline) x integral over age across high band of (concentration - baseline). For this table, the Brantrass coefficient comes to -5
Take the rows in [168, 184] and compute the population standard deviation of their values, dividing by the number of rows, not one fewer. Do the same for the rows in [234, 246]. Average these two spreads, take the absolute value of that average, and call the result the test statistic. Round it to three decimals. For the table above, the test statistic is 0.153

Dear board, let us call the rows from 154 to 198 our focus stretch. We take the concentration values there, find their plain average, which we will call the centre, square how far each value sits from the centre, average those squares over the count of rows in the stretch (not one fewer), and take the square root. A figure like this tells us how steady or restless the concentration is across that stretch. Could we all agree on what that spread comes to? 0.34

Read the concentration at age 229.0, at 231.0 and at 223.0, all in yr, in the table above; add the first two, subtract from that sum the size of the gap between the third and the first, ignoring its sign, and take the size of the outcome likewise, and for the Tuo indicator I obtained 4.2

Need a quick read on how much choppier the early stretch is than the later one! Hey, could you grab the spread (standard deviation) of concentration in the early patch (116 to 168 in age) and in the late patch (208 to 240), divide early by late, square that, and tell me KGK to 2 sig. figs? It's 30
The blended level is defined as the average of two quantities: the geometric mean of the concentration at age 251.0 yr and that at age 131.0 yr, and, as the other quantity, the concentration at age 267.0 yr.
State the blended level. 1.99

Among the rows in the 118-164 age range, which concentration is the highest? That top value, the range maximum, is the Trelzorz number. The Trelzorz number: 2.492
